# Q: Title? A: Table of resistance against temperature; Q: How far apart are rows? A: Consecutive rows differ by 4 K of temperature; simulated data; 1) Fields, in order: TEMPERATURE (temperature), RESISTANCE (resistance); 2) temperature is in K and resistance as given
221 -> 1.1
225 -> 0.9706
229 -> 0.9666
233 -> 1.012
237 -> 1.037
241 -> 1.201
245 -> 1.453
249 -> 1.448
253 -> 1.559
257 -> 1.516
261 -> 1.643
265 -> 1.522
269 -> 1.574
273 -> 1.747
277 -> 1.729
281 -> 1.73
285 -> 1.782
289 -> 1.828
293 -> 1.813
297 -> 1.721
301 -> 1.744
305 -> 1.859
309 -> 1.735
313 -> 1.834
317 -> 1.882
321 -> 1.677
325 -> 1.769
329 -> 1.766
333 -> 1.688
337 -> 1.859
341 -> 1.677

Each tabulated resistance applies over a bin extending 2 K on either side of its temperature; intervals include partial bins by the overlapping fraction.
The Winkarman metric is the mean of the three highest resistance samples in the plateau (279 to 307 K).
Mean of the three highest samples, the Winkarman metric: 1.83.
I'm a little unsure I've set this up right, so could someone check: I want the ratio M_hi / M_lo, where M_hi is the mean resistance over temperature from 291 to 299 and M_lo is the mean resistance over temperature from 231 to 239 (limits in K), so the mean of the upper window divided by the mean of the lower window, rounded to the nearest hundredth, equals 1.72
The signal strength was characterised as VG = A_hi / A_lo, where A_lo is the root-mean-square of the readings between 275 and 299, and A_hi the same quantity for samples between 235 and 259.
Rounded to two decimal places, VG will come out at 0.78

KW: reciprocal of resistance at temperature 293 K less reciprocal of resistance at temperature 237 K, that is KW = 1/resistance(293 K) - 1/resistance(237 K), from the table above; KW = -0.41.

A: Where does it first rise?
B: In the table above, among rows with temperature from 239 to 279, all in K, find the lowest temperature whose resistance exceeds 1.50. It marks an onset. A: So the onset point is 253 K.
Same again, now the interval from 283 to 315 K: 285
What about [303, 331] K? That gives 305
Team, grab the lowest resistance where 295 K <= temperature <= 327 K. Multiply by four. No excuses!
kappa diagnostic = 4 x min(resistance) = 6.71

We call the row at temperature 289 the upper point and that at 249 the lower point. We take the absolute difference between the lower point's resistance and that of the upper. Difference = 0.38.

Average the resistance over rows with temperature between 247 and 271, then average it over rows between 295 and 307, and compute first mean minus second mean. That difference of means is -0.23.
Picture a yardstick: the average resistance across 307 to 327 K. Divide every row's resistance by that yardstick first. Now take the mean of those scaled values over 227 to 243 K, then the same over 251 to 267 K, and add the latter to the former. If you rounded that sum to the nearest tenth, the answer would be 1.5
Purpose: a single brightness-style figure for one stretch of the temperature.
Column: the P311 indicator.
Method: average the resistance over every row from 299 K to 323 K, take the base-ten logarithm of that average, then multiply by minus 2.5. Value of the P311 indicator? -0.63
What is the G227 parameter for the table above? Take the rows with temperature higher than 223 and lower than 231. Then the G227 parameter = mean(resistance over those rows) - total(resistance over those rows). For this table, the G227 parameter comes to -1.0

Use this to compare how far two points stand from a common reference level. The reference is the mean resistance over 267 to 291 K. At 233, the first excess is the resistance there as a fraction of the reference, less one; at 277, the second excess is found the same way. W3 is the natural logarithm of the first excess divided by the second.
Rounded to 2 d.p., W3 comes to 5.60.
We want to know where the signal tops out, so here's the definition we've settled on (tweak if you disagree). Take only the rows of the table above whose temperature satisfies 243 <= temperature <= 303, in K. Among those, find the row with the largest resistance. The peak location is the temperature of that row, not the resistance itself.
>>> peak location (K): 289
